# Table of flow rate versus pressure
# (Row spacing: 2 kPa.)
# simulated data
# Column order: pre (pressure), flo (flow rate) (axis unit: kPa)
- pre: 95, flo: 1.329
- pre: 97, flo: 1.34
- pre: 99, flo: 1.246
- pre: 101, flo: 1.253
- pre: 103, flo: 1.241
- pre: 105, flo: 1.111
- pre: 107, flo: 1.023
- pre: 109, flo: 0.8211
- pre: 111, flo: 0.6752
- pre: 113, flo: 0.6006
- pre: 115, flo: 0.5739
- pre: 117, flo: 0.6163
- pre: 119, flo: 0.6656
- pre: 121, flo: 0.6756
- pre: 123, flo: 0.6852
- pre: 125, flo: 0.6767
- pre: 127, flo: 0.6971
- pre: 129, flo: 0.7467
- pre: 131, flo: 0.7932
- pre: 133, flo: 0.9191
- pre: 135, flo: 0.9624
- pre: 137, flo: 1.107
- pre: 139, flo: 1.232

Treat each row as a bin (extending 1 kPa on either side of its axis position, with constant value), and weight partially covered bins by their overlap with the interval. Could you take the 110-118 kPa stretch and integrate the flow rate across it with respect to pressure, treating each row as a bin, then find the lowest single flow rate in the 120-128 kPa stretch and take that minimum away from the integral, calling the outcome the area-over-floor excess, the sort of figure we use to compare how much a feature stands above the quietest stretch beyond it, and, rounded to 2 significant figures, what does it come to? 4.3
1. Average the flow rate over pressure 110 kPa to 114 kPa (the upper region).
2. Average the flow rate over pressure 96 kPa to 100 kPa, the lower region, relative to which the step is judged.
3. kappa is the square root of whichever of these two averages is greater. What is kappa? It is 1.14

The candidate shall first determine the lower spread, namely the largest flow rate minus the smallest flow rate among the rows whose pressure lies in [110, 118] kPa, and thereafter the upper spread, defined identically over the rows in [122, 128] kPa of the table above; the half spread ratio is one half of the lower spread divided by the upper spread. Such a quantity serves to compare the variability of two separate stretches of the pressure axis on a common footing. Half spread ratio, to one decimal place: 2.5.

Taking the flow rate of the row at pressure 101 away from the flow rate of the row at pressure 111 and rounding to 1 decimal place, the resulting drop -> -0.6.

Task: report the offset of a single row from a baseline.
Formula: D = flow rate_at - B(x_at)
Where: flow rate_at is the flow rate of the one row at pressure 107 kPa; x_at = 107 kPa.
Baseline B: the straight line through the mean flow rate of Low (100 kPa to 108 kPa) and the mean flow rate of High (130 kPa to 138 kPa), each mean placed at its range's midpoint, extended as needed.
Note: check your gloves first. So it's -0.1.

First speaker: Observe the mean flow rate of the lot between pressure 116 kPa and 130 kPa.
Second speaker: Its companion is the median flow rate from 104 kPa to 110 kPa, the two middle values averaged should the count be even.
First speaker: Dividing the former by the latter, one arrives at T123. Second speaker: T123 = 0.67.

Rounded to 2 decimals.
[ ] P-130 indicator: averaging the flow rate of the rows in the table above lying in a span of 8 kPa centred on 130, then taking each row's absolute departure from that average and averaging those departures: 0.07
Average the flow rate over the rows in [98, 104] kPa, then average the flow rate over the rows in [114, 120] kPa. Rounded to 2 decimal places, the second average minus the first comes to -0.63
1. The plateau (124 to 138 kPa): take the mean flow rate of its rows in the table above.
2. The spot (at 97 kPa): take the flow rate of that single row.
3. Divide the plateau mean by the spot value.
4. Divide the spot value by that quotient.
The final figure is 2.1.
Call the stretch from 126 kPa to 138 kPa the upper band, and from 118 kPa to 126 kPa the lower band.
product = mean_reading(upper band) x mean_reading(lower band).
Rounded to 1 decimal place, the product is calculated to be 0.6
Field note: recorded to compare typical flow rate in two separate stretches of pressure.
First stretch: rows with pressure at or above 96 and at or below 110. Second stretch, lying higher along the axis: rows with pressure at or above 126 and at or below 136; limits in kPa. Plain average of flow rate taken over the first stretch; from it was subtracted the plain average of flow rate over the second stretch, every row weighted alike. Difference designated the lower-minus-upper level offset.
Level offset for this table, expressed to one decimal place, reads 0.3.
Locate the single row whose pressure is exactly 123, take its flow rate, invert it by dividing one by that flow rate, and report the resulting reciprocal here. 1.46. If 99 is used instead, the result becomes 0.80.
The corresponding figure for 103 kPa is 0.81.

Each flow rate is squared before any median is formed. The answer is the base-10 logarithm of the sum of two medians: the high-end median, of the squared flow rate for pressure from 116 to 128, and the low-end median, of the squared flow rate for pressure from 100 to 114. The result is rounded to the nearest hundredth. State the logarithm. 0.18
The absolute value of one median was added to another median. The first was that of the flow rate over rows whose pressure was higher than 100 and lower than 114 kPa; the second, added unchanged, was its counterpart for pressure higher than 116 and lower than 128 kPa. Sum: 1.70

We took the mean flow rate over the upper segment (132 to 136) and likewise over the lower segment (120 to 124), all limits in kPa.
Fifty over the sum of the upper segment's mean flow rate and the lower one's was 30.8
